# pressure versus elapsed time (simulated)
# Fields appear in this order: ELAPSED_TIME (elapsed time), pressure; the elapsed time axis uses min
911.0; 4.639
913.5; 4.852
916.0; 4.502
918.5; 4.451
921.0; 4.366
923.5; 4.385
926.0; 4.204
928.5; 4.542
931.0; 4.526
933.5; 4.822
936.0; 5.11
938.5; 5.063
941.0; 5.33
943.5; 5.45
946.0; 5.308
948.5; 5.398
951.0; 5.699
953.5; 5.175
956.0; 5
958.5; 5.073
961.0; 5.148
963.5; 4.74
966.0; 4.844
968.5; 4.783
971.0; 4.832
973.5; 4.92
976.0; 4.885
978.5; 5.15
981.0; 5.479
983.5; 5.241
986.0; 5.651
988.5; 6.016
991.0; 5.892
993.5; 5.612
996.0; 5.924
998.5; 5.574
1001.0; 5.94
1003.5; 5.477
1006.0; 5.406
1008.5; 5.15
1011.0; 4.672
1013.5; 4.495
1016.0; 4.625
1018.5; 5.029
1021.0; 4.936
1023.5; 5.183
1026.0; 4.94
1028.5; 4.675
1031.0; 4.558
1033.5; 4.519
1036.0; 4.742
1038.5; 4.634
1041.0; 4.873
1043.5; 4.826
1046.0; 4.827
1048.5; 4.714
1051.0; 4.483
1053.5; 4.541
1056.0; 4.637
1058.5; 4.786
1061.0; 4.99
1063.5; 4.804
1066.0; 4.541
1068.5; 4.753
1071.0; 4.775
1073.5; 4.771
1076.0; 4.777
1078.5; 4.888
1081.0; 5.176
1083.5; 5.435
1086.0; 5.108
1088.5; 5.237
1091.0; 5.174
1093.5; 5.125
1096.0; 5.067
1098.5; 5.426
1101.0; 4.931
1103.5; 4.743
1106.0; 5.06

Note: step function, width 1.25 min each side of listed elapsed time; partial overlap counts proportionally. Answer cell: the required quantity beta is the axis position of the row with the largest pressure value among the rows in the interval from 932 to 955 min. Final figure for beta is 951.0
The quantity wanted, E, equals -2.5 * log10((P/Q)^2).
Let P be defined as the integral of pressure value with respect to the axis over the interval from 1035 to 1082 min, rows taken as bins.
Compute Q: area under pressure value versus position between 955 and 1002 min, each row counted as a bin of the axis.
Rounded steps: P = 223.9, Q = 249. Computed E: 0.231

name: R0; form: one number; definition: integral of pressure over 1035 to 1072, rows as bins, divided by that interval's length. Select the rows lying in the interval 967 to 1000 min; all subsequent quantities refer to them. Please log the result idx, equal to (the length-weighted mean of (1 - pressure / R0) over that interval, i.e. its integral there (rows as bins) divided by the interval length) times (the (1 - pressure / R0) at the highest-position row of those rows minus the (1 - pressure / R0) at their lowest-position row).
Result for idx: 0.023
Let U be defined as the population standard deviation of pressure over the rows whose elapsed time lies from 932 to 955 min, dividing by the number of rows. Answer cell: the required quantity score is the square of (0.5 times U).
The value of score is 0.0143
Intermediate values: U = 0.239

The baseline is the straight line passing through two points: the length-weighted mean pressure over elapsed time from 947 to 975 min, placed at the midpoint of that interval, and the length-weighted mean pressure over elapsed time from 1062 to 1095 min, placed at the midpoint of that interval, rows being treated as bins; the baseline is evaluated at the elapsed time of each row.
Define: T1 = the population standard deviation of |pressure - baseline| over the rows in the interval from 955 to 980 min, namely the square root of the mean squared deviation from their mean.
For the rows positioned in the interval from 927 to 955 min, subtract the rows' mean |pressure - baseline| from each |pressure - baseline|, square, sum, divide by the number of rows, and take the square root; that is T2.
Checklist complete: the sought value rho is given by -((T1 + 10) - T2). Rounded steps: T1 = 0.090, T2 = 0.199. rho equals -9.89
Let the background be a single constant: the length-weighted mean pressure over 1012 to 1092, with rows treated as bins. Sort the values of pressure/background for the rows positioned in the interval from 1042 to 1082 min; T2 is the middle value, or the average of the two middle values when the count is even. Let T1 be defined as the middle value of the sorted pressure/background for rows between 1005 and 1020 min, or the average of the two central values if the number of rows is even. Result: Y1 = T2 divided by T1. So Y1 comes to 0.98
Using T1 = 1.01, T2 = 0.99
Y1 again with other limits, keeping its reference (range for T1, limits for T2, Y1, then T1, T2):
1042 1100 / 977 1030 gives 1.09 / 1.00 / 1.09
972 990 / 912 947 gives 0.89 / 1.09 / 0.97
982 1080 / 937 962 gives 1.09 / 1.00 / 1.09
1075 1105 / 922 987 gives 0.99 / 1.06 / 1.05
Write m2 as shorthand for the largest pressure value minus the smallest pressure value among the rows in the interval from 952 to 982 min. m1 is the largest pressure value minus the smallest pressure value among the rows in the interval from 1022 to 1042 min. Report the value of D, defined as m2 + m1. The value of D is 1.40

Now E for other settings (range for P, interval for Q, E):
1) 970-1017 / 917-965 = -0.118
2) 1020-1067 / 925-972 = 0.116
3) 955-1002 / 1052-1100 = -0.104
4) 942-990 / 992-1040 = -0.061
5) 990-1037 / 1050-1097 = -0.096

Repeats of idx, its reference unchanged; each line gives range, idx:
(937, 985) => 0.003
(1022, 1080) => 0.000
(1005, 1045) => -0.003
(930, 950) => 0.016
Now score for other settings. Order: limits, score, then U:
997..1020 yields 0.0534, 0.462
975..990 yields 0.0334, 0.366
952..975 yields 0.0057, 0.151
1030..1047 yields 0.0043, 0.131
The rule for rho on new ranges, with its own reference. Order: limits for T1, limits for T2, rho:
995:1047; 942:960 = -10.04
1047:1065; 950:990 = -9.91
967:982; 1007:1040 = -9.95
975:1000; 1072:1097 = -10.19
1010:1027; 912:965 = -9.92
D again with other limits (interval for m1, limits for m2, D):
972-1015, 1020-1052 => 2.22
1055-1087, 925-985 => 2.39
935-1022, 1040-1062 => 2.03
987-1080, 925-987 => 3.03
